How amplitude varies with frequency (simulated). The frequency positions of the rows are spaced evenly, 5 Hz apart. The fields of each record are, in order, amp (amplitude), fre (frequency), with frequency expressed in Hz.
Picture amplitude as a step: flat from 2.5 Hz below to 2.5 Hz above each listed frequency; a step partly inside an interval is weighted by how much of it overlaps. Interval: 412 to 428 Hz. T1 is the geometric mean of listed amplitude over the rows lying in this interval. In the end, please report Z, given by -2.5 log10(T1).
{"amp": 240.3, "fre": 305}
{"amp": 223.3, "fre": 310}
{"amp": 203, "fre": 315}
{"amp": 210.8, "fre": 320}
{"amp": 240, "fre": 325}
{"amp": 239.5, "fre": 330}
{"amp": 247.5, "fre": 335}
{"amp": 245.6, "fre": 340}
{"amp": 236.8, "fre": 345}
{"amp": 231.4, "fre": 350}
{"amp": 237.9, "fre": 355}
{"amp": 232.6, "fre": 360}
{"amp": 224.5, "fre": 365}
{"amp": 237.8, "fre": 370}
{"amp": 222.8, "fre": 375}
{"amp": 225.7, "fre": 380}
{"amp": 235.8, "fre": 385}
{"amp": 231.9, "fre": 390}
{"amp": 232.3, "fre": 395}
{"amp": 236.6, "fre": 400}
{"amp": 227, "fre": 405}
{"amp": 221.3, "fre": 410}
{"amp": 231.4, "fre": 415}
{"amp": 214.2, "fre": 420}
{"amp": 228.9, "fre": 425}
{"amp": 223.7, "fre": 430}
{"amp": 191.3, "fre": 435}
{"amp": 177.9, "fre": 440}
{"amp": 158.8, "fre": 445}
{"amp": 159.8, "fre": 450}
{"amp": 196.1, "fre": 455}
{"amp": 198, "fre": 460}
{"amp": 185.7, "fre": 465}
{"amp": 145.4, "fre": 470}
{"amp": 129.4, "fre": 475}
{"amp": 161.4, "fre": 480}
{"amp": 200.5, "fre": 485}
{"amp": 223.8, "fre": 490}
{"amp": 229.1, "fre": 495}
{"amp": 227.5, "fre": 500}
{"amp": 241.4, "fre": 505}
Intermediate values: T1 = 225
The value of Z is -5.88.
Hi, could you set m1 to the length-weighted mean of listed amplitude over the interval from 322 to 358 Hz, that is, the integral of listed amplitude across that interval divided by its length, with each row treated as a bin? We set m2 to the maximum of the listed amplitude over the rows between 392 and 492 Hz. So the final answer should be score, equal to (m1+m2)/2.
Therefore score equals 238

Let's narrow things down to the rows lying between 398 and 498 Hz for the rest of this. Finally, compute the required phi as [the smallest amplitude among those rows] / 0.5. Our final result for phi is 259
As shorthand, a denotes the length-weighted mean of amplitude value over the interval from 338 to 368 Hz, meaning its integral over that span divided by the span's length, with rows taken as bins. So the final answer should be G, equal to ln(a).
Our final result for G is 5.46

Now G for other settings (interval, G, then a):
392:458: 5.34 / 208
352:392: 5.44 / 231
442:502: 5.22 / 184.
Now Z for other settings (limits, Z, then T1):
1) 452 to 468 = -5.71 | 193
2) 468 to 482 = -5.40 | 145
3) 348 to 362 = -5.92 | 234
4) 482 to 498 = -5.84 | 217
